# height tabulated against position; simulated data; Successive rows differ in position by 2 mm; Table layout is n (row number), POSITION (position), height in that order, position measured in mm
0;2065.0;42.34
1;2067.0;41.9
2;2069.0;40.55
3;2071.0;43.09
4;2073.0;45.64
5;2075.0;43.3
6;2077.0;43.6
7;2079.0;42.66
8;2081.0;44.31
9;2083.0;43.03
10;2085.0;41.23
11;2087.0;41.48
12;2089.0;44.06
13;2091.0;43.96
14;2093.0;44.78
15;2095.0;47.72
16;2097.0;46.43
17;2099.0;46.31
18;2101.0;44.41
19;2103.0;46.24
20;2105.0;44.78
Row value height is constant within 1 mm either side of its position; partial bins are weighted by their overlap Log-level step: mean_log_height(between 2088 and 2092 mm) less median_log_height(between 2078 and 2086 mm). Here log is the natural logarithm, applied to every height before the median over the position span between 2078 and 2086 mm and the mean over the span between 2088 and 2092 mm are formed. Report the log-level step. 0.027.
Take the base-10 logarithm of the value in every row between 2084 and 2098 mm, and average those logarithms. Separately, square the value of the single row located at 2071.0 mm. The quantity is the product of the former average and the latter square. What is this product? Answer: 3055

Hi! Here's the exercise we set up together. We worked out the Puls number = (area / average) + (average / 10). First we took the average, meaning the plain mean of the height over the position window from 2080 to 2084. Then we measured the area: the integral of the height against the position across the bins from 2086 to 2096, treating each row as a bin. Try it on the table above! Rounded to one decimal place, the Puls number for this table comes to 14.5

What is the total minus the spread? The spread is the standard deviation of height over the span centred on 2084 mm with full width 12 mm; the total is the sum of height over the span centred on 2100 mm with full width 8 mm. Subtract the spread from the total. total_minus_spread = 182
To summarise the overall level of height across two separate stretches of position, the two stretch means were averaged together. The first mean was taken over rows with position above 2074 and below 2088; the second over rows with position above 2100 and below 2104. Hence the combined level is 44.1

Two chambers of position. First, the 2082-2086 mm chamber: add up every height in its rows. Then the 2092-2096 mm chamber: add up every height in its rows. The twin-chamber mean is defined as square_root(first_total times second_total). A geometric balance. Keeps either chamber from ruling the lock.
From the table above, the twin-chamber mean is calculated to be 88.3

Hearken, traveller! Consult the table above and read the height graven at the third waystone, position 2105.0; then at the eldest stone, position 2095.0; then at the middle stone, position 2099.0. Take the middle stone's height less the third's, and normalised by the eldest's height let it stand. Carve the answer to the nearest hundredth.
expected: 0.03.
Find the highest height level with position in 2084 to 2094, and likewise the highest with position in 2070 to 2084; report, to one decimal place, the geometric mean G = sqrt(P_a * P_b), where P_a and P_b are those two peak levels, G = 45.2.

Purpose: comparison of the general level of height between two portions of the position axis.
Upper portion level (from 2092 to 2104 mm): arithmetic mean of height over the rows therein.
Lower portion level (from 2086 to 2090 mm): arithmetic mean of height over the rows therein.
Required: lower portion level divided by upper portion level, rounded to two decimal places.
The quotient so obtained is 0.93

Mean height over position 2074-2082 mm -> 43.5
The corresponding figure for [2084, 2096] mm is 43.9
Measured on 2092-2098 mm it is 46.3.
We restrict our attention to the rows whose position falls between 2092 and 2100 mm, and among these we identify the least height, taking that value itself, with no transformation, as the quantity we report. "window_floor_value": 44.78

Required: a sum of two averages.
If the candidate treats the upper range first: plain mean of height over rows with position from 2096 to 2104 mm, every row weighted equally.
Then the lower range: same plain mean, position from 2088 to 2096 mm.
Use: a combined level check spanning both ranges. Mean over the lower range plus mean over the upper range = 91.0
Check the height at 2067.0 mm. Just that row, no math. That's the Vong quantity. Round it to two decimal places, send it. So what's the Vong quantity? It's 41.90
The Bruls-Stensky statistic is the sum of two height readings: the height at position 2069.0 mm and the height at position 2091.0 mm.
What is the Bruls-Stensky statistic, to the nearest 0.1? 84.5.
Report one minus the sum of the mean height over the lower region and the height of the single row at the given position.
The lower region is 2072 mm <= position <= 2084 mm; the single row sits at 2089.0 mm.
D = -86.8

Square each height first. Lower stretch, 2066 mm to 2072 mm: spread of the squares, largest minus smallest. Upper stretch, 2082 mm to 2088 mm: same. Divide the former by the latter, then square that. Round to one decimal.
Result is 2.0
